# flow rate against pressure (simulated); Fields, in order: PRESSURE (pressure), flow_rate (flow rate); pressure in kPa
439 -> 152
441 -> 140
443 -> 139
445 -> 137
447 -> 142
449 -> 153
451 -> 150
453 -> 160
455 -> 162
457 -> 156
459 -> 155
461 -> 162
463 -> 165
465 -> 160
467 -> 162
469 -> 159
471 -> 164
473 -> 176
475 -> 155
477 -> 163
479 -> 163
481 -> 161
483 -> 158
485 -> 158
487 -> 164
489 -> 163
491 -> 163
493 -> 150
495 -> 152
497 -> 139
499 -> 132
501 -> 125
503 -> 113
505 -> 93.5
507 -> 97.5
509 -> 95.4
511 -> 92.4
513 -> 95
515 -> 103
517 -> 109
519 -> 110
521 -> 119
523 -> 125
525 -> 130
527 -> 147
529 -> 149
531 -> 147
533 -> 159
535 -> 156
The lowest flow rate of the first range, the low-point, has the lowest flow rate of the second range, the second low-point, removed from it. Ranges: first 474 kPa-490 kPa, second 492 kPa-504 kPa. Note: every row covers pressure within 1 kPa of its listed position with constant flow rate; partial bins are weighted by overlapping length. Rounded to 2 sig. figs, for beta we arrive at 42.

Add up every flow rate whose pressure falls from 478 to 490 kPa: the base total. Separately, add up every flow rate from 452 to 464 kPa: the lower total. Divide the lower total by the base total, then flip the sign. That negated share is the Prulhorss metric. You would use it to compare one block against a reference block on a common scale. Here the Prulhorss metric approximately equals -0.99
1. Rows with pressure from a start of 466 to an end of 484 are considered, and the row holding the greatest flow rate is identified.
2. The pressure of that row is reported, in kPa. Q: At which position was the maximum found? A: 473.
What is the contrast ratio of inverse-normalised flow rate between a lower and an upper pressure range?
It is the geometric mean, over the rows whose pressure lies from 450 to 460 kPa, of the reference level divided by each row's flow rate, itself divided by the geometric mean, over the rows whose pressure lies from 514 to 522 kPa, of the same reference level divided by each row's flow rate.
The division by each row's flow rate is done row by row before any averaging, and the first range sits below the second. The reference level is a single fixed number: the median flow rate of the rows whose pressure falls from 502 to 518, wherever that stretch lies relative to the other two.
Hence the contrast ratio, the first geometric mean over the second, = 0.70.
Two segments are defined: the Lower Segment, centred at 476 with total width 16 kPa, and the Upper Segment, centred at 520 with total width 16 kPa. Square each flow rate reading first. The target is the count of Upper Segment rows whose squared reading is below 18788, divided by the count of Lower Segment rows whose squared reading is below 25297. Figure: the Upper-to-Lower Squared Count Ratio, 2.3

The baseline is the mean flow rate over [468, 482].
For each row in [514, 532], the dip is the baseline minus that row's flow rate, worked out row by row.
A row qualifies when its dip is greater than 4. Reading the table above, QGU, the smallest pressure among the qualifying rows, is 515 kPa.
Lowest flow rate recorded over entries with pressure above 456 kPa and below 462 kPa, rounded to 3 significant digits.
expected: 155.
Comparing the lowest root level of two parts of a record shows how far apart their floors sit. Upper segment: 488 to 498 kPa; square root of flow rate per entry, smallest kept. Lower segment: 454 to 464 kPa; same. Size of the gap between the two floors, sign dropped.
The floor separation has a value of 0.66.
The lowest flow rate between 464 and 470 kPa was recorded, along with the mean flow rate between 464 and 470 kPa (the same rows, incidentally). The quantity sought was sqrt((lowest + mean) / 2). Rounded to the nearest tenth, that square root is 12.6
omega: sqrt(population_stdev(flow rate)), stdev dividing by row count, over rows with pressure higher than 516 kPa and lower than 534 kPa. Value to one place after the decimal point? 4.2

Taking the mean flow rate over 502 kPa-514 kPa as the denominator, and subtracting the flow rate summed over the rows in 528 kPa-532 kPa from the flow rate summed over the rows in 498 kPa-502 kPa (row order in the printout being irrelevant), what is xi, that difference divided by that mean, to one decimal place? -0.4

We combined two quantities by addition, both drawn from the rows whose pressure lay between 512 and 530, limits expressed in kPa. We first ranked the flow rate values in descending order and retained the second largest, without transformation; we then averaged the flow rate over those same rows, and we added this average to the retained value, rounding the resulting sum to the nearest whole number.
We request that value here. 268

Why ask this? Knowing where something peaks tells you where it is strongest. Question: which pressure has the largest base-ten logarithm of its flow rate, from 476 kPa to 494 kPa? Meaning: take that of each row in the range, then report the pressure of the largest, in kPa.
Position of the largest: 487 kPa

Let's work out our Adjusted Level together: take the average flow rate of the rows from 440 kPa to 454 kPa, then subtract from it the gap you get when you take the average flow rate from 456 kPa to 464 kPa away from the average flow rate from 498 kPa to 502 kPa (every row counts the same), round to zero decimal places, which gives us 177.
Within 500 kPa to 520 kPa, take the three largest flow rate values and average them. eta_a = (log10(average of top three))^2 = 4.26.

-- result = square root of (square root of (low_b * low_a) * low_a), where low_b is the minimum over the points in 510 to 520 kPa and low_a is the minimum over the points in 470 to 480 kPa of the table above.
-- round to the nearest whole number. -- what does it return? 136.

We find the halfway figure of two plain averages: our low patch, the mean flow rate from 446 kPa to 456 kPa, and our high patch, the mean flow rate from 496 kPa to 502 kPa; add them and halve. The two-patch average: 143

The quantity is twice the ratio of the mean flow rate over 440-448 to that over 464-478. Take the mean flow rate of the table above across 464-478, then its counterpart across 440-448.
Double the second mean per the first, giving 1.71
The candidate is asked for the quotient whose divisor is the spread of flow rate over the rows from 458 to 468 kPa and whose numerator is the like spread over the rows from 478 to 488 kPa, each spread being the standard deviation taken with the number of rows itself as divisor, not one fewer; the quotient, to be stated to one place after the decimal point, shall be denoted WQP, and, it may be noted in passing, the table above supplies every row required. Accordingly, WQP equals 0.7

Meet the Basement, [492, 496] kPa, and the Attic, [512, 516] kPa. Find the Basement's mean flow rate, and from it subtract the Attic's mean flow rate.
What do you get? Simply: 52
